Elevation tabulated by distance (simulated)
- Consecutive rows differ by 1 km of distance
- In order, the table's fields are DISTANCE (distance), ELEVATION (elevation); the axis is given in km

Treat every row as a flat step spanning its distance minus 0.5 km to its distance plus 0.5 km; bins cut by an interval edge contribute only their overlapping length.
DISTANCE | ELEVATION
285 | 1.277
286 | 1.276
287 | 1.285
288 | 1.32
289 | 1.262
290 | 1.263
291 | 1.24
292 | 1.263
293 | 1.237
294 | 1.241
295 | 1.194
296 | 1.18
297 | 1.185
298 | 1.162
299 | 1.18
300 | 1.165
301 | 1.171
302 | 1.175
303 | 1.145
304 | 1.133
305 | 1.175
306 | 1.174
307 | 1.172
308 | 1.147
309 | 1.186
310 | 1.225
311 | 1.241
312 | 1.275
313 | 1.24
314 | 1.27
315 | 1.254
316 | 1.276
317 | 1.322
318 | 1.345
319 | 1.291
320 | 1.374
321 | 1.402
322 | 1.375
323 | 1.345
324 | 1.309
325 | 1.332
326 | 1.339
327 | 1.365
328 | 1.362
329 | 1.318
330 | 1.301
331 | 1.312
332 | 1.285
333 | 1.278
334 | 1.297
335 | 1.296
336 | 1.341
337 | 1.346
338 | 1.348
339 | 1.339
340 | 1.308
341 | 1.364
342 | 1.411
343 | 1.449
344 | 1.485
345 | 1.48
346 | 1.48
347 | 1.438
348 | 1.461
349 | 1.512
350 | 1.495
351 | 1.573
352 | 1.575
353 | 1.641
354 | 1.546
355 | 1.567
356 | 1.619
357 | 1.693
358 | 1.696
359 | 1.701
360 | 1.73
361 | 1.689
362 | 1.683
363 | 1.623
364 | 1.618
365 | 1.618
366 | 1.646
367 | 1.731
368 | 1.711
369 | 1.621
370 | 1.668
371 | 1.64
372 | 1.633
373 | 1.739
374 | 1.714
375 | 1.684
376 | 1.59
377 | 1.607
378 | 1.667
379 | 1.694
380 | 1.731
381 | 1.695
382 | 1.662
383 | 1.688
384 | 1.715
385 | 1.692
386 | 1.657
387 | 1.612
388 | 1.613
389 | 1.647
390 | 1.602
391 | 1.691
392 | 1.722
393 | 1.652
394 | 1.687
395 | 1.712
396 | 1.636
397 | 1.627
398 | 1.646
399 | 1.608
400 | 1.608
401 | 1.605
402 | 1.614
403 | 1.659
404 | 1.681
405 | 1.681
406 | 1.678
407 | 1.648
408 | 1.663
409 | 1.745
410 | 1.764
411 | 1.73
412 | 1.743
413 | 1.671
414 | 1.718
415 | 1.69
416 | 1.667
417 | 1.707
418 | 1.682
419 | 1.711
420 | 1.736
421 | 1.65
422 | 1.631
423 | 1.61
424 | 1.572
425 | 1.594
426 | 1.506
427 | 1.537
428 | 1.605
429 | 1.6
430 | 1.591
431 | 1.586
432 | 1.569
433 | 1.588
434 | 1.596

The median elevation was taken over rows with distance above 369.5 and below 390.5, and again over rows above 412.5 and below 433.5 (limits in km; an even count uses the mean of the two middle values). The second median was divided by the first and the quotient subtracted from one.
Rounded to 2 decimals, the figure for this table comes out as 0.03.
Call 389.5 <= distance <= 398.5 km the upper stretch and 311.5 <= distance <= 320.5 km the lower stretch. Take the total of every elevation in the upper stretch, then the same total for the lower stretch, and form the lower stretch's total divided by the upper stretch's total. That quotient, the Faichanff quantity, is 0.78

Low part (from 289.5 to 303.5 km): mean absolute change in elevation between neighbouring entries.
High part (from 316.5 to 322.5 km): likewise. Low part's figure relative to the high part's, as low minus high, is -0.0247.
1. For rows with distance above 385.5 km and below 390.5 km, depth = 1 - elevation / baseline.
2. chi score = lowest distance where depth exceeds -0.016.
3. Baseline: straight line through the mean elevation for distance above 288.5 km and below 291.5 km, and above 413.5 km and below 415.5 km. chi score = 387 km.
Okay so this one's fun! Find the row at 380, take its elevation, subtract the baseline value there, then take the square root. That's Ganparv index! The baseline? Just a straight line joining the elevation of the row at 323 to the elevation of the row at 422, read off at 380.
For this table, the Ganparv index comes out 0.47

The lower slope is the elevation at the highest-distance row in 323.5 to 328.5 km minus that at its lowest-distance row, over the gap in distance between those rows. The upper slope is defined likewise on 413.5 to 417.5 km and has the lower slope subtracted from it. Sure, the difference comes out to -0.017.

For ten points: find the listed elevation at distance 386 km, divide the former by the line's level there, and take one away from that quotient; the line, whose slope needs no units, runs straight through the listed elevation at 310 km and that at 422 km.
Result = 0.10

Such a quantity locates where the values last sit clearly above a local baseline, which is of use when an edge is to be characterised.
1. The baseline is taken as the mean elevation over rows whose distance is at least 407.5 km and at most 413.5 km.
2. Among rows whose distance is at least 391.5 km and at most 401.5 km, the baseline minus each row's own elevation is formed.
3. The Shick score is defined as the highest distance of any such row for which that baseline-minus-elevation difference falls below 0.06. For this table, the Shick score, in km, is 395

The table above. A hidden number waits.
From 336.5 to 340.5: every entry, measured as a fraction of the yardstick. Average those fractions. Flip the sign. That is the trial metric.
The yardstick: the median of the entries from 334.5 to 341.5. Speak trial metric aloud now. -1.00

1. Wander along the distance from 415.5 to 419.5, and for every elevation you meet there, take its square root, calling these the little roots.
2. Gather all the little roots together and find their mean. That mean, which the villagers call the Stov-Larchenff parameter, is 1.30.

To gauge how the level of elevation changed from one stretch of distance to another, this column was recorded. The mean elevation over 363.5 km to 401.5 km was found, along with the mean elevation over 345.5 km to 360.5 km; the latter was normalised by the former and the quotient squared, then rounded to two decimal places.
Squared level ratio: 0.91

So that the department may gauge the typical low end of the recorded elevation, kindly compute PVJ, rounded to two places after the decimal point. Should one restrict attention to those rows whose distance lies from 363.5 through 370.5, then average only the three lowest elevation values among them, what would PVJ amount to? 1.62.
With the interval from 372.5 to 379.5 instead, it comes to 1.62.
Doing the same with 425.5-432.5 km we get 1.54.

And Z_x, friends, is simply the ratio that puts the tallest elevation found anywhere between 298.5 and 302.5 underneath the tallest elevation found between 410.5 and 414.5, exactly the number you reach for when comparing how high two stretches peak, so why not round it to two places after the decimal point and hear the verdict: 1.48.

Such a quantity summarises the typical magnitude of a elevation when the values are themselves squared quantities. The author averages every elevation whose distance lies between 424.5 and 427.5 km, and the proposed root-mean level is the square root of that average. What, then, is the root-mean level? 1.24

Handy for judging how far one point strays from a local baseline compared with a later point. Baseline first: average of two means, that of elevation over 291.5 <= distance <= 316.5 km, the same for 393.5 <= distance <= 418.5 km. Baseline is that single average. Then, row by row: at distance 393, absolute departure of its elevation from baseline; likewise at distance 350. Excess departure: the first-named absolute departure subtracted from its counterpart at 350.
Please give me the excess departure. -0.16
